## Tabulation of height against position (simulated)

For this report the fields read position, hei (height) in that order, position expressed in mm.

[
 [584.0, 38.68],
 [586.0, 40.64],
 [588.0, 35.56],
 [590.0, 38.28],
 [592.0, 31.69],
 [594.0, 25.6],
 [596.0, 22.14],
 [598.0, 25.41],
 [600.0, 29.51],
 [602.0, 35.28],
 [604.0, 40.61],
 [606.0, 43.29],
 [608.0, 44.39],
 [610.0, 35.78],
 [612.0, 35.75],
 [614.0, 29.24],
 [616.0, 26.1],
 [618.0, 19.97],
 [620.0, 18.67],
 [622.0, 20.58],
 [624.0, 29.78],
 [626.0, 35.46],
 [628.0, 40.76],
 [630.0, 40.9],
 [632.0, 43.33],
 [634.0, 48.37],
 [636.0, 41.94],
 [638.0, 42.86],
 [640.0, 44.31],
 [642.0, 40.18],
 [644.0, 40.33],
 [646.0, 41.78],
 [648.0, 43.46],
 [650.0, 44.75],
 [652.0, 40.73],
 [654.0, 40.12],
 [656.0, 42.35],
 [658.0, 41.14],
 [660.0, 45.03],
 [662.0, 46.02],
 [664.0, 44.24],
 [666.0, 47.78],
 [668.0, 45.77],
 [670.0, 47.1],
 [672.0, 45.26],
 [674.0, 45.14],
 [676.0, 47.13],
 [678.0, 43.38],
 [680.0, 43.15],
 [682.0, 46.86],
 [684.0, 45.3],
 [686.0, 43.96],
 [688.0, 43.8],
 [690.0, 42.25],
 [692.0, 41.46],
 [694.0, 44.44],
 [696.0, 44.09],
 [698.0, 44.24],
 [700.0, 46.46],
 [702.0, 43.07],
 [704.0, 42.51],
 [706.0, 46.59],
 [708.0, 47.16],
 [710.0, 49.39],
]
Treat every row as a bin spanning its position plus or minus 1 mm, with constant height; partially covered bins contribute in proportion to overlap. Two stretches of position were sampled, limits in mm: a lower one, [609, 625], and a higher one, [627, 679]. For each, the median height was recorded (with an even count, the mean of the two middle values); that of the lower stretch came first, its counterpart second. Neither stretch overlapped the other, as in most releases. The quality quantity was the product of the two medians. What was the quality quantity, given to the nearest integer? 1201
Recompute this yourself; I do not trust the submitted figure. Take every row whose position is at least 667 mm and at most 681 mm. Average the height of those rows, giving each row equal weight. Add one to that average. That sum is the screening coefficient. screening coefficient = 46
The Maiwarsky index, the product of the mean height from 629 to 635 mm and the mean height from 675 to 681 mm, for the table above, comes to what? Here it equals 1969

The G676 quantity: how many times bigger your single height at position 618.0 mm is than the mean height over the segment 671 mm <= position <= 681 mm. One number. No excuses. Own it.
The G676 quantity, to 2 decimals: 0.45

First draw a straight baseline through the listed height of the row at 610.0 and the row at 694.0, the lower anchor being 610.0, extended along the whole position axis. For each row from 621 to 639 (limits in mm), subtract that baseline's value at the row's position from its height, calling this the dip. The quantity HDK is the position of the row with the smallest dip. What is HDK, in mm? 622.0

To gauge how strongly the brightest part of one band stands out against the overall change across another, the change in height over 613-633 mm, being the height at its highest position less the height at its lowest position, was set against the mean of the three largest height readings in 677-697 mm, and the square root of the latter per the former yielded 1.80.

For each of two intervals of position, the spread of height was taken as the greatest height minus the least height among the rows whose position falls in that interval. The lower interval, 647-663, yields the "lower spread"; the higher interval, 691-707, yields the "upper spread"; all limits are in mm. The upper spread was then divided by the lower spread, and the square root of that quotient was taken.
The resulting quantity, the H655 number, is 0.93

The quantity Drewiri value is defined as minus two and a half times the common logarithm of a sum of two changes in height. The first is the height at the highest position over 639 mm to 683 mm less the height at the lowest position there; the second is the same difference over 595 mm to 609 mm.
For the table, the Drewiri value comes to -3.49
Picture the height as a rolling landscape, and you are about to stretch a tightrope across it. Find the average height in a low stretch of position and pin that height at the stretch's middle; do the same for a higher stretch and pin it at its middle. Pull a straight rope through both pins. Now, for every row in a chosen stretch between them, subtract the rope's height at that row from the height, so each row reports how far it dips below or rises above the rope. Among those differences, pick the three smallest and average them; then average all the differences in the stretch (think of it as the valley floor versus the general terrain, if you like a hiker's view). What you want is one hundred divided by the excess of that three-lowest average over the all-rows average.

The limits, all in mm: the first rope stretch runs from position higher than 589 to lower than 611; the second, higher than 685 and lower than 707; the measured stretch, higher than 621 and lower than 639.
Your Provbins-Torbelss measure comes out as -11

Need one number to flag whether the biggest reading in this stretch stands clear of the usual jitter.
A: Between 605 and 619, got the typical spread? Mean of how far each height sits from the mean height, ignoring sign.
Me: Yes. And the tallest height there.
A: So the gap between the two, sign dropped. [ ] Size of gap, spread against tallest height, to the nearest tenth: 37.2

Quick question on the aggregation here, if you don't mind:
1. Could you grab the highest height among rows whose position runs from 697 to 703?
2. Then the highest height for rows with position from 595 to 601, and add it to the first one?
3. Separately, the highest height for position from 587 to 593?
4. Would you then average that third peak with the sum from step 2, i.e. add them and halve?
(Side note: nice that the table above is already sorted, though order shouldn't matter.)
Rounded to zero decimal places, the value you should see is 57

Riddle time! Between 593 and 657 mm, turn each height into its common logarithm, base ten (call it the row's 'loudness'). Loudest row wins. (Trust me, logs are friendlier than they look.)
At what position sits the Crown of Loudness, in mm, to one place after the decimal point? 634.0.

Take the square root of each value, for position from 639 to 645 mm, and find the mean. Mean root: 6.45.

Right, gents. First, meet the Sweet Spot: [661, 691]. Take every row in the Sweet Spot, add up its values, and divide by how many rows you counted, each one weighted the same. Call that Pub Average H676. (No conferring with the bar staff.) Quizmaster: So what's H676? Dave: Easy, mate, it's 45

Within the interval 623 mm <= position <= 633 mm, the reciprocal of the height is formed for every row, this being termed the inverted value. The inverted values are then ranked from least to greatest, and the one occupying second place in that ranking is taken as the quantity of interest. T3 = 0.0244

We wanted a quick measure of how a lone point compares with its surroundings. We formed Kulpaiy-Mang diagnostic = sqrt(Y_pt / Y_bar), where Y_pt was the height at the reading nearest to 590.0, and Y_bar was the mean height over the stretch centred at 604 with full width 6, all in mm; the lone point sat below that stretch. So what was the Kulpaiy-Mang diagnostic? 0.982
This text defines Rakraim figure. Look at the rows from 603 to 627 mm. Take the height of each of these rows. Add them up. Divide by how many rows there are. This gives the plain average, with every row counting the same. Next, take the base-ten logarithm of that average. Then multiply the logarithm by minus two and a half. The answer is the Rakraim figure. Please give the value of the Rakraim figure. -3.75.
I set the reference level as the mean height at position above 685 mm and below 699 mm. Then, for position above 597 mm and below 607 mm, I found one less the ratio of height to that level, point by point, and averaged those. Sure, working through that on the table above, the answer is 0.20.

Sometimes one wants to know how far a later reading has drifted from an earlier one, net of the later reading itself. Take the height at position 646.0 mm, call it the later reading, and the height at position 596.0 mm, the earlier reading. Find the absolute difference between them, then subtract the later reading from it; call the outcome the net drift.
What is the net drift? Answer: -22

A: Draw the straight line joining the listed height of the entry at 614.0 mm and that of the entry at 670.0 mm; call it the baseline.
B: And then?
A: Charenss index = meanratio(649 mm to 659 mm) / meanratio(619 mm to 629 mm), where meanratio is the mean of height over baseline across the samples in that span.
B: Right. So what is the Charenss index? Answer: 1.12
